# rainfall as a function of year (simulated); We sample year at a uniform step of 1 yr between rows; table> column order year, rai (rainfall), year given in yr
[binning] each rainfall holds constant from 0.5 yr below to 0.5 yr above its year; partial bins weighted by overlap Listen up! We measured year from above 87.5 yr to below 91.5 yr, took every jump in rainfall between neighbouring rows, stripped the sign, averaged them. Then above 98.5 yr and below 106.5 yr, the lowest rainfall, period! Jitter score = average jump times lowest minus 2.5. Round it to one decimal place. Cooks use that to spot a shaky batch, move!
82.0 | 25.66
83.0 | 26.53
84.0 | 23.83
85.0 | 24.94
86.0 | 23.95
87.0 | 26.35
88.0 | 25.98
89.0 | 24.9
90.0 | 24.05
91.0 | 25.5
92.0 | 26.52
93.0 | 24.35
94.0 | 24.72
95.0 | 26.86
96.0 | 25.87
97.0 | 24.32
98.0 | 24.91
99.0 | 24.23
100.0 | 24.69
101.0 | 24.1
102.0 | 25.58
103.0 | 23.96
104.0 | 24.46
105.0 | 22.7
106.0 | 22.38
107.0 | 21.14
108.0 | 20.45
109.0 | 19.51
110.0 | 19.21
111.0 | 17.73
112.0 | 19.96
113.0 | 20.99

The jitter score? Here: 22.7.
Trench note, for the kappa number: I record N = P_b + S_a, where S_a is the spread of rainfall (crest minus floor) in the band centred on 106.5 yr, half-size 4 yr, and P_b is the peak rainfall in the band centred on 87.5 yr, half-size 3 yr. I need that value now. 31.6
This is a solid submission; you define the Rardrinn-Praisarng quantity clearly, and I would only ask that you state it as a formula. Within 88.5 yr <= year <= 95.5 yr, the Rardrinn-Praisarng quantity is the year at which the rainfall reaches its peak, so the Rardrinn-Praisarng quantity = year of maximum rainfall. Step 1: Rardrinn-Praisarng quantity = 95.0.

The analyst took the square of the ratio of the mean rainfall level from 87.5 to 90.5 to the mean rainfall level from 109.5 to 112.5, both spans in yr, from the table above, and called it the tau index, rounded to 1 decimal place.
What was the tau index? 1.7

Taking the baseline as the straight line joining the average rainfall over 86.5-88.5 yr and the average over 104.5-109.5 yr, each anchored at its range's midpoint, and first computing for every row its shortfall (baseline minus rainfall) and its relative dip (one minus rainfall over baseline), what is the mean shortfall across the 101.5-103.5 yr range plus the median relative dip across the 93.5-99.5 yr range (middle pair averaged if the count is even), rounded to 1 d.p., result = -2.4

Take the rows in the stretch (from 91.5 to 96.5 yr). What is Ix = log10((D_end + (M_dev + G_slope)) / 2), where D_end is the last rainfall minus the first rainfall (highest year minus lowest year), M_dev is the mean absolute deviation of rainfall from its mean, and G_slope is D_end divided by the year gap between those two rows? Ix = -1.3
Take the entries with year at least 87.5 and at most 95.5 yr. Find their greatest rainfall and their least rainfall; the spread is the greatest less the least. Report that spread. 2.81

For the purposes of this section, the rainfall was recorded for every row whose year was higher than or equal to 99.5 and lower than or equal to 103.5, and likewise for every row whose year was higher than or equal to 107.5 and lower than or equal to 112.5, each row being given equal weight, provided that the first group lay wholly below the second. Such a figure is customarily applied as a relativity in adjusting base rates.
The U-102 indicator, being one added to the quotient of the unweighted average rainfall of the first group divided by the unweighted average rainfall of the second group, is 2.27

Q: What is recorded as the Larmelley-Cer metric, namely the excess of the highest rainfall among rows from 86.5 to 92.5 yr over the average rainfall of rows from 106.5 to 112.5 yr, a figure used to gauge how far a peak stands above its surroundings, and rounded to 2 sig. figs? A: 6.9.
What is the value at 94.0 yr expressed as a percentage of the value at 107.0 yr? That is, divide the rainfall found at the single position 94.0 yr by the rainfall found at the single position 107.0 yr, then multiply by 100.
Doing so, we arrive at 117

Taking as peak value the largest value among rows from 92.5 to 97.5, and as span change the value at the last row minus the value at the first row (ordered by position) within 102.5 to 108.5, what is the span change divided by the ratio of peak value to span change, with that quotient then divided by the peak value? 0.0171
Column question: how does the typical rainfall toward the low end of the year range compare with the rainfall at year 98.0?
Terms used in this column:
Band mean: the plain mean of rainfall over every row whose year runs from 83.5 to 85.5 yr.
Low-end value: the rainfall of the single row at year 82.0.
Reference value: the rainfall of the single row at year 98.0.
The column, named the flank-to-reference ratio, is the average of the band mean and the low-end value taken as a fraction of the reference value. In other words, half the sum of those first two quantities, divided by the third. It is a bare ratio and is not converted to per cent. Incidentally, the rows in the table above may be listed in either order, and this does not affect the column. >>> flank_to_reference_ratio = 1.00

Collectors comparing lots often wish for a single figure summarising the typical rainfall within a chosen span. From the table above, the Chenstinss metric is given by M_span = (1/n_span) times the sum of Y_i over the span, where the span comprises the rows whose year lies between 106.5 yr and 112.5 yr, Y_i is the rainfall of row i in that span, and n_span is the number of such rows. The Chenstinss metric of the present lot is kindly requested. 19.7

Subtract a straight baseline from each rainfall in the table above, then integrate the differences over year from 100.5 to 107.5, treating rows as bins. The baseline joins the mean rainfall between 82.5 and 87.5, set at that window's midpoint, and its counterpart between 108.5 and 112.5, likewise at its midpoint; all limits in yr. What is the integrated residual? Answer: 20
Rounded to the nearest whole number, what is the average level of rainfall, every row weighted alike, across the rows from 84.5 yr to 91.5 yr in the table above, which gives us 25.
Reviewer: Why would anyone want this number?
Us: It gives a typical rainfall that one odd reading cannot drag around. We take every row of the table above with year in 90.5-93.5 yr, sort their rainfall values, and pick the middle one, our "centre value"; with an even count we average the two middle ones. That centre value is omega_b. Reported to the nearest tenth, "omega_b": 25.5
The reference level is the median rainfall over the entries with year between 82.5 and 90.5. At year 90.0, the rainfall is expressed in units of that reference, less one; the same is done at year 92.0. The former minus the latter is -0.10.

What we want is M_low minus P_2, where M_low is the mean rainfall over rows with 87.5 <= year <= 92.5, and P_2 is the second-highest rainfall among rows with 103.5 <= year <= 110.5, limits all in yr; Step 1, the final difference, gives 2.7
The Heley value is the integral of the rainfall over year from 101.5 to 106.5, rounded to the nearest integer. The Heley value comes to 119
